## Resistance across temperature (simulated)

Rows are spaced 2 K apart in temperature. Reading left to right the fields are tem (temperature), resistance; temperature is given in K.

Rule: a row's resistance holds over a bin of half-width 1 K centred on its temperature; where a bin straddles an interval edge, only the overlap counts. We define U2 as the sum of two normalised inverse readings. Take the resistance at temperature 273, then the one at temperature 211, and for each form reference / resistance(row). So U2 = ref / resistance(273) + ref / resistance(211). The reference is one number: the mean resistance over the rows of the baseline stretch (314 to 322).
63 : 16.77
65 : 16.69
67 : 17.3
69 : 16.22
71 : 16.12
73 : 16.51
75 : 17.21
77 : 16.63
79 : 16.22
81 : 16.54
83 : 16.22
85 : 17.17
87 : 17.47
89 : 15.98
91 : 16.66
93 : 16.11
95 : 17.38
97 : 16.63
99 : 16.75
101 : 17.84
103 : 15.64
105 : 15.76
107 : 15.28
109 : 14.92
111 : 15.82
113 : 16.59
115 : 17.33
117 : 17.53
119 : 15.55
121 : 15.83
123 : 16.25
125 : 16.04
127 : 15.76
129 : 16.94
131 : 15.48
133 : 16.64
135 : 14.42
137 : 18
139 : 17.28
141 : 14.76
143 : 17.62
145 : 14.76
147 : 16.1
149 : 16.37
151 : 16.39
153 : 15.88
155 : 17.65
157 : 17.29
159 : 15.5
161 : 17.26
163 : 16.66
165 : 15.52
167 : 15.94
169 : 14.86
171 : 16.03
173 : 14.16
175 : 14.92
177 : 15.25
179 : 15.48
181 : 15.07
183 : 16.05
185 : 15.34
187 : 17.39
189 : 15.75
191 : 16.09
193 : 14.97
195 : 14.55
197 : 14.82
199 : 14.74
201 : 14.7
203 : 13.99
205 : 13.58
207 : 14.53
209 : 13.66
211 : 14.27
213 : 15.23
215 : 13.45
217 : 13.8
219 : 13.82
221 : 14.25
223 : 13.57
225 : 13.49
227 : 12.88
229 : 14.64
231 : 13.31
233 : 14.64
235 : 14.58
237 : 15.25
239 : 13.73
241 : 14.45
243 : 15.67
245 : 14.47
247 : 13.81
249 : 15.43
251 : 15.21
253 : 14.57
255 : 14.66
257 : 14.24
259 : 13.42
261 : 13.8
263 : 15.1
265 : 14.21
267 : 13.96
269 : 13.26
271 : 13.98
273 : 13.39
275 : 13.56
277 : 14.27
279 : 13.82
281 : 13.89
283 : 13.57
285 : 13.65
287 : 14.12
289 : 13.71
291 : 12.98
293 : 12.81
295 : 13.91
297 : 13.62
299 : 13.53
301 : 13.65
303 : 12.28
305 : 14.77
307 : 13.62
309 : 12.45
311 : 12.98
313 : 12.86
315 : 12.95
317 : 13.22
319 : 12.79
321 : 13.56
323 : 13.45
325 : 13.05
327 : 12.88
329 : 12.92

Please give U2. 1.90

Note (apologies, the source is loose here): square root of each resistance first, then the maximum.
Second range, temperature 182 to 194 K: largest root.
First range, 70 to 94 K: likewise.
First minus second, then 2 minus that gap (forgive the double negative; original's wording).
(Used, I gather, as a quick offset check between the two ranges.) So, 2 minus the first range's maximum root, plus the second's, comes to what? 1.99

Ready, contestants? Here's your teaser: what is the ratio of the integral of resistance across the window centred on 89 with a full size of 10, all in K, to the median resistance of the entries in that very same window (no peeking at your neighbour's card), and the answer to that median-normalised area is 10.0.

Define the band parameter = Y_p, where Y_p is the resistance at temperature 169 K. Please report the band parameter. 14.86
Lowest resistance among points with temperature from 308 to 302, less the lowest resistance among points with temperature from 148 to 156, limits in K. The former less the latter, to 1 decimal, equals -3.6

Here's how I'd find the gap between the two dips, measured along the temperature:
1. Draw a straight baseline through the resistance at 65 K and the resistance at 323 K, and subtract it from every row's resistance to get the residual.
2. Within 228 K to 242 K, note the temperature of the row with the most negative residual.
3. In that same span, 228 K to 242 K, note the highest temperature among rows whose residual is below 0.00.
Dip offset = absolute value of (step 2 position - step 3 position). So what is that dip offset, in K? 10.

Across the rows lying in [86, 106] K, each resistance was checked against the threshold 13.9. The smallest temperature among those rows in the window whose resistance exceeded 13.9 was 87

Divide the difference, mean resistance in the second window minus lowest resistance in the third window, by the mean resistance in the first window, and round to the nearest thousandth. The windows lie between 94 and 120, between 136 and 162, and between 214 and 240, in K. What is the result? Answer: 0.223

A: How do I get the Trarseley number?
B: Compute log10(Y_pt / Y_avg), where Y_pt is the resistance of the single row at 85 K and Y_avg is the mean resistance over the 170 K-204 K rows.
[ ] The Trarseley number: 0.05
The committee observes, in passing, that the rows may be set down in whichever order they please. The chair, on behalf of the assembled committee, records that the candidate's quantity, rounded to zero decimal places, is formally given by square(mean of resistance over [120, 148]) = 260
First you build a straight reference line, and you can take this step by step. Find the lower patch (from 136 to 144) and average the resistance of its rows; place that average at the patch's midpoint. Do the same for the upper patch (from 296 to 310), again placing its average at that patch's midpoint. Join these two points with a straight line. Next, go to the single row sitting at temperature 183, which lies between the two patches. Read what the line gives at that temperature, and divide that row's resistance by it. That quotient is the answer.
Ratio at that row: 1.00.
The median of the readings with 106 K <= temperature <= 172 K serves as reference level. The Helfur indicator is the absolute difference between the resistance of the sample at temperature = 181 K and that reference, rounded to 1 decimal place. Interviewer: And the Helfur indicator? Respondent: 1.0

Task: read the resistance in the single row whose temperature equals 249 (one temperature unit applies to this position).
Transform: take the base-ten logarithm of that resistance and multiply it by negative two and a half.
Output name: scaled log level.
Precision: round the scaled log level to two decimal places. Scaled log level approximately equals -2.97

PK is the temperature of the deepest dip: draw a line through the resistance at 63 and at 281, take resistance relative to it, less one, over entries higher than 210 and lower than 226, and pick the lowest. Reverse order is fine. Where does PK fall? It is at 215 K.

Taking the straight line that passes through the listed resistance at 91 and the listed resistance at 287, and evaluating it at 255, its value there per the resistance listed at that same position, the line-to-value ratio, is 0.99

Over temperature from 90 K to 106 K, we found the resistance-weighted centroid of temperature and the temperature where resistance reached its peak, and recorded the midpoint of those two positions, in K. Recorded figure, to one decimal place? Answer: 99.5 K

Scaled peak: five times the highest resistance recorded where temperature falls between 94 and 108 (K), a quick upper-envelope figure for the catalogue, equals 89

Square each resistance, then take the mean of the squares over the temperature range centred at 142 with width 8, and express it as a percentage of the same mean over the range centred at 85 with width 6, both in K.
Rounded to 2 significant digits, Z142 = 91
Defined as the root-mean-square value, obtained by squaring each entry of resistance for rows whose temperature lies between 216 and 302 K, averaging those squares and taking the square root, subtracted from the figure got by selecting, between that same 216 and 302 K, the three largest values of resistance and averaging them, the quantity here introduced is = 1.4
